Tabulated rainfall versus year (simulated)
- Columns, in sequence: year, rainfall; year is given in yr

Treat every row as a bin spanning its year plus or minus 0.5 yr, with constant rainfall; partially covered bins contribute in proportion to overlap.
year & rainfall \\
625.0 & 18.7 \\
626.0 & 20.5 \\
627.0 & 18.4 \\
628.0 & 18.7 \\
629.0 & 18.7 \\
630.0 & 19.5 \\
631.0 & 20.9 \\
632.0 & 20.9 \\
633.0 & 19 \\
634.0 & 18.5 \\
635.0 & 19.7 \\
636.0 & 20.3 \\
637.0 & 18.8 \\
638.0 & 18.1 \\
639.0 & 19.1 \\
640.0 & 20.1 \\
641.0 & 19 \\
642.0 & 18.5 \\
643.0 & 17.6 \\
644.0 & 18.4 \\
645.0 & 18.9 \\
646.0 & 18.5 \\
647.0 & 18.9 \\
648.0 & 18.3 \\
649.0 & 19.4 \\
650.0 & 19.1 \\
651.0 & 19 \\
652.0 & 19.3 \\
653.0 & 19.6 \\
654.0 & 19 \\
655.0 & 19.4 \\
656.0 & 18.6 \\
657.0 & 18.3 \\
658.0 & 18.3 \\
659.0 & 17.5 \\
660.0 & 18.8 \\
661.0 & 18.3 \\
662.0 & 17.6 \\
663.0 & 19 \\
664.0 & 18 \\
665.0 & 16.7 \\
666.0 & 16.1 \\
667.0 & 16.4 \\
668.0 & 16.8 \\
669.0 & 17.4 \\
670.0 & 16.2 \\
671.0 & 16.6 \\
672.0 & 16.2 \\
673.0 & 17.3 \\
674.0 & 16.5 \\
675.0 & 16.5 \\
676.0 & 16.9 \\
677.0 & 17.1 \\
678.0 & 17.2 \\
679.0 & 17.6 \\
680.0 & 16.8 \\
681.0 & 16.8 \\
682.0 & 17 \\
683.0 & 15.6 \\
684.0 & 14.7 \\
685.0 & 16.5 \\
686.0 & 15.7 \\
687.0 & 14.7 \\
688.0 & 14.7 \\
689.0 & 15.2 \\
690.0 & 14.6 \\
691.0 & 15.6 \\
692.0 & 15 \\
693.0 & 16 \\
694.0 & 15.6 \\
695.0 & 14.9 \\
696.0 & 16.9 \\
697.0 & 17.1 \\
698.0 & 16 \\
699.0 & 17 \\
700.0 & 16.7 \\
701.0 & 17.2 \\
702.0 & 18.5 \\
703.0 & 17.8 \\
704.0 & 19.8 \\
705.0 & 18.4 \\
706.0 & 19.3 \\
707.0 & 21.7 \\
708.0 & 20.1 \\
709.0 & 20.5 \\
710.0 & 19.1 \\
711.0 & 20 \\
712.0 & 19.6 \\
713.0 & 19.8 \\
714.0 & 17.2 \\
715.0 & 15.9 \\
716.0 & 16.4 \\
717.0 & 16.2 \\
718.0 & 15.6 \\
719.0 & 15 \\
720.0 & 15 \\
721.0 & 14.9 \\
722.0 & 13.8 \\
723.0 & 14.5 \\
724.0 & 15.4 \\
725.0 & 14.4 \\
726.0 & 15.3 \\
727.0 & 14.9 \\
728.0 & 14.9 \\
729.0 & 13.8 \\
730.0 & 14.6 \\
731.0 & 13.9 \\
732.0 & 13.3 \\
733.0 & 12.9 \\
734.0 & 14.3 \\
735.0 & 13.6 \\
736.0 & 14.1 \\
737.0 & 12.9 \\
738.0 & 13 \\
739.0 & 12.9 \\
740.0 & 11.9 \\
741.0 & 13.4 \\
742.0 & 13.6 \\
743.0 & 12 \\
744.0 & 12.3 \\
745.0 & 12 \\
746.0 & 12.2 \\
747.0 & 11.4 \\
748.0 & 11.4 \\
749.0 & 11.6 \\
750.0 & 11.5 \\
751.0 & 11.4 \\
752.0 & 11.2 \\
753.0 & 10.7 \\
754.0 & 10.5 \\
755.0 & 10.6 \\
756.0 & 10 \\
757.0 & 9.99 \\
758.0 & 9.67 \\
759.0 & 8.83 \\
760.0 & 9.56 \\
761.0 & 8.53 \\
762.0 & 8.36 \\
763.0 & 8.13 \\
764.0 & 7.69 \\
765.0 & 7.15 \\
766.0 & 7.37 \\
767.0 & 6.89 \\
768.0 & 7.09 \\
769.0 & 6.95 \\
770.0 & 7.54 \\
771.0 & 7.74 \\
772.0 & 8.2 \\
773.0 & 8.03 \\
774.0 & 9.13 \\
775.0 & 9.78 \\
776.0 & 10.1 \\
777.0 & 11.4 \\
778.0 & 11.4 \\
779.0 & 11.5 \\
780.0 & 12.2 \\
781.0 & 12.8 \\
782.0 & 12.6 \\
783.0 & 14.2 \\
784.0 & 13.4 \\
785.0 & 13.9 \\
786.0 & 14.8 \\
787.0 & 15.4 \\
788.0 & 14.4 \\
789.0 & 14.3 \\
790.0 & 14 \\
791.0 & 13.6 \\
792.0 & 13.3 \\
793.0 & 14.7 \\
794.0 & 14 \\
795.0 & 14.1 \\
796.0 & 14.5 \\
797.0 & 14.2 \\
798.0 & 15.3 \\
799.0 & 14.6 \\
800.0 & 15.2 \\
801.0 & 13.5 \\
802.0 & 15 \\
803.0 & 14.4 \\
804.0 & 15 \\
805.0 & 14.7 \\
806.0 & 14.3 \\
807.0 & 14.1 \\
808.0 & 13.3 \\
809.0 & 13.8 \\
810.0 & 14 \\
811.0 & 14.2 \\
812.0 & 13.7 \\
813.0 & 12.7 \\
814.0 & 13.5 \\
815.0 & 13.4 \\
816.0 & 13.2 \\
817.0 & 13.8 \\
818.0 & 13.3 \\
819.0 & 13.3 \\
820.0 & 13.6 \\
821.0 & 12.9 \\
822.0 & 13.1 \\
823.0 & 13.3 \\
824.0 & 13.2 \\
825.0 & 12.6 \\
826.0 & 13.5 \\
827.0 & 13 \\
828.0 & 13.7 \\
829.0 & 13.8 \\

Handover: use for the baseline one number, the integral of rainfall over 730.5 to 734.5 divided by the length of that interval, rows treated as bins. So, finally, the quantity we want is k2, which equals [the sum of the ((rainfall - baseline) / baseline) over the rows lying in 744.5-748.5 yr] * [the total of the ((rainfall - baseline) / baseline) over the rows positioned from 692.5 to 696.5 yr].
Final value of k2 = -0.4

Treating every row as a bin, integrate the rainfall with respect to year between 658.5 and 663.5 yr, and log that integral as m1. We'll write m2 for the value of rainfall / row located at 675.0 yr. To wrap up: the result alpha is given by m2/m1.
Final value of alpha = 0.18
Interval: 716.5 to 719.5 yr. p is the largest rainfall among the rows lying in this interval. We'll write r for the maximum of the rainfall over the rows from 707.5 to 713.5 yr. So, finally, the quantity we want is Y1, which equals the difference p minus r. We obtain -4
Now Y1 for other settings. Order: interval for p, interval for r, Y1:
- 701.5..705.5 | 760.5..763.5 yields 11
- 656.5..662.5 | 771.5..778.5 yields 7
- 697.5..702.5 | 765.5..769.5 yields 11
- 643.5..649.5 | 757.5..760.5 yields 10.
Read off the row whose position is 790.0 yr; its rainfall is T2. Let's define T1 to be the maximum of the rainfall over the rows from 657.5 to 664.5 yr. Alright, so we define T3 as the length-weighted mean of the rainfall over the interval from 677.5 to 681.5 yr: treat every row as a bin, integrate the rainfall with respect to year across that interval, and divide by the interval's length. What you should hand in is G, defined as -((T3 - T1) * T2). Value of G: 27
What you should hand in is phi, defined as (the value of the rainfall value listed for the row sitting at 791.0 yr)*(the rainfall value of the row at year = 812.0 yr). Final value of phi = 186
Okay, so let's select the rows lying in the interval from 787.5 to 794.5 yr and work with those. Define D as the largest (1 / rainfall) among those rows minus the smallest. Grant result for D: 0.007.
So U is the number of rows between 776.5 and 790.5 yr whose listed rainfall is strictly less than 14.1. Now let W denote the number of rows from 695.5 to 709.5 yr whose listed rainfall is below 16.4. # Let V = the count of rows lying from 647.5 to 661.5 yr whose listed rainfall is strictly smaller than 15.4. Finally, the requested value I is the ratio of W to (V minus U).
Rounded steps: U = 9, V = 0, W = 1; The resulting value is -0.11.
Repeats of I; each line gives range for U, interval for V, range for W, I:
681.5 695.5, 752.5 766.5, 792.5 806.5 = 1.00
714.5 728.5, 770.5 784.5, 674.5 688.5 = 0.38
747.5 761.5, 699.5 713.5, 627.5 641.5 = 0.00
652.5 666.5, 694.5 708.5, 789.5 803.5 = 14.00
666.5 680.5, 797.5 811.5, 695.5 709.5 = 0.07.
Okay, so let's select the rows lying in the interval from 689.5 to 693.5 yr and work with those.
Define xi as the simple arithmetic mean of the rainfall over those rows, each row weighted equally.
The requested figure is 15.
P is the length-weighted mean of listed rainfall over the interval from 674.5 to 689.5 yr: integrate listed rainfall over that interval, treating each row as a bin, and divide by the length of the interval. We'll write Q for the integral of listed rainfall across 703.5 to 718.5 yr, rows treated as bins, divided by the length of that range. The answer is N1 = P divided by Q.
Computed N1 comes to 0.9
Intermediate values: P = 16.2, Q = 19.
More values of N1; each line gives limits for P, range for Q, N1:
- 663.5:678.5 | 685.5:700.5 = 1.1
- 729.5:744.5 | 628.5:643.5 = 0.7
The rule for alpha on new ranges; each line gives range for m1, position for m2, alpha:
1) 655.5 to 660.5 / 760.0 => 0.10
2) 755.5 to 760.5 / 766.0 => 0.15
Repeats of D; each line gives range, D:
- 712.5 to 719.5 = 0.016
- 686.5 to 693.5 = 0.006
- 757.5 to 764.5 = 0.027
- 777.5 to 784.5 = 0.017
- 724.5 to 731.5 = 0.007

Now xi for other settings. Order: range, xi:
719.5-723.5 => 15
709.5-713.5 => 20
